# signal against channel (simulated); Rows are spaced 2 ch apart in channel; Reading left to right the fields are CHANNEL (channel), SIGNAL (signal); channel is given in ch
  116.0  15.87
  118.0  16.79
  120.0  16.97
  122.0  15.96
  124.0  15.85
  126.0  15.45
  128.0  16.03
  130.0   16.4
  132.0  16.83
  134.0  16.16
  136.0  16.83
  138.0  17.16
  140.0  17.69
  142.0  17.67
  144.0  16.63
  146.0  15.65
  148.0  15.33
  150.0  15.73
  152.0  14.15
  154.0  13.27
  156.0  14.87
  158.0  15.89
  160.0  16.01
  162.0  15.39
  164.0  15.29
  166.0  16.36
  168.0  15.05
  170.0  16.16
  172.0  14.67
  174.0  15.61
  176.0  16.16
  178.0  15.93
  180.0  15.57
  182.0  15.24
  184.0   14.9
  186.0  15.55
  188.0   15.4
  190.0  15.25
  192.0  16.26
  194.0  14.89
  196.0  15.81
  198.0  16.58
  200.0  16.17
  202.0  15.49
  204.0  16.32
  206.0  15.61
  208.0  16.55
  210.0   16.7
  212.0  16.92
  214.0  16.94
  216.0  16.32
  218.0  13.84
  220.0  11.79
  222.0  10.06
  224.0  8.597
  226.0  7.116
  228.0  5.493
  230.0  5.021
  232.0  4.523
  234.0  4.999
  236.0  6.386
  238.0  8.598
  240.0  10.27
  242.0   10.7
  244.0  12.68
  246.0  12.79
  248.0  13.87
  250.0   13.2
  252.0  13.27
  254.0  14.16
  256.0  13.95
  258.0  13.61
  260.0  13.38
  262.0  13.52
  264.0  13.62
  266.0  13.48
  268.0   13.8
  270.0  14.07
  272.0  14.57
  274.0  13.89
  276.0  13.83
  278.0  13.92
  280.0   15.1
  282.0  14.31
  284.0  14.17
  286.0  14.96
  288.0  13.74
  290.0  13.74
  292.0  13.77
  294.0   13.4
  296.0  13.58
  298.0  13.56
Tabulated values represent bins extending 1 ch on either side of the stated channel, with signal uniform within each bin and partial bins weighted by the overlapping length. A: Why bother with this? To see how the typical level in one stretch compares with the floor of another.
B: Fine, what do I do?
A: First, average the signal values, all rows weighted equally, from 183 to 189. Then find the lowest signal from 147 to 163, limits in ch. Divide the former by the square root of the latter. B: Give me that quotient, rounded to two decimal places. 4.20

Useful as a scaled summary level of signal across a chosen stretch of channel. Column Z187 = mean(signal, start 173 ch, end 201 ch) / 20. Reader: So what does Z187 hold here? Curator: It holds 0.78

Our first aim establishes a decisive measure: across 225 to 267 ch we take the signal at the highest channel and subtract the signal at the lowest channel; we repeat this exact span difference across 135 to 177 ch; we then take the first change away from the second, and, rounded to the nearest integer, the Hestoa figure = -7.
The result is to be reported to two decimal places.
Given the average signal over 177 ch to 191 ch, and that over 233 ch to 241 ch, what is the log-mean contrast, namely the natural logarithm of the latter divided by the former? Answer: -0.71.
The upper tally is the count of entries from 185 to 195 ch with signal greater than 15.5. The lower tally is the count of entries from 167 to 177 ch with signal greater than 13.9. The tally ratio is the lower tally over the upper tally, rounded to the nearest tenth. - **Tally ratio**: 2.5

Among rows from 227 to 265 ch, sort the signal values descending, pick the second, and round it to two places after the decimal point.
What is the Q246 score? 13.95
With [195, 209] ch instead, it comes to 16.55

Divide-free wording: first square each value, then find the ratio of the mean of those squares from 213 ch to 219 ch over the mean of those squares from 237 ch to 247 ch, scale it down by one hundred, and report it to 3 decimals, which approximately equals 0.020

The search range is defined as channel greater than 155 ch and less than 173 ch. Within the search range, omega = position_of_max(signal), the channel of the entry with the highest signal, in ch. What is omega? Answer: 166.0 ch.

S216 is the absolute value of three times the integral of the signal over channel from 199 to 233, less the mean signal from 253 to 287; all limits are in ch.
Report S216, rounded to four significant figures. 1267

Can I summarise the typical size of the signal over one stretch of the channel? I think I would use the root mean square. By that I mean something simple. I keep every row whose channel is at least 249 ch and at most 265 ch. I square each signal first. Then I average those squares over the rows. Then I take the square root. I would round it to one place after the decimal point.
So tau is 13.6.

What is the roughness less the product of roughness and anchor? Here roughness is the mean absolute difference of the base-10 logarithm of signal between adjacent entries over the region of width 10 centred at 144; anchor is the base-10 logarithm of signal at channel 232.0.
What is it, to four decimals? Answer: 0.0054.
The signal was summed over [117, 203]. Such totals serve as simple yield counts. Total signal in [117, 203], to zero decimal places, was 681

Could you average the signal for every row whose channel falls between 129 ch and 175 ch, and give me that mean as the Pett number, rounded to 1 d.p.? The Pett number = 15.9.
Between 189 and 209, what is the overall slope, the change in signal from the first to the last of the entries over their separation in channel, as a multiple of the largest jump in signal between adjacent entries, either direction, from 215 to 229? 0.029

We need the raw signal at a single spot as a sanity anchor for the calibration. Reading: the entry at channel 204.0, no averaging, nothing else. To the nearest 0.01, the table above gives 16.32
